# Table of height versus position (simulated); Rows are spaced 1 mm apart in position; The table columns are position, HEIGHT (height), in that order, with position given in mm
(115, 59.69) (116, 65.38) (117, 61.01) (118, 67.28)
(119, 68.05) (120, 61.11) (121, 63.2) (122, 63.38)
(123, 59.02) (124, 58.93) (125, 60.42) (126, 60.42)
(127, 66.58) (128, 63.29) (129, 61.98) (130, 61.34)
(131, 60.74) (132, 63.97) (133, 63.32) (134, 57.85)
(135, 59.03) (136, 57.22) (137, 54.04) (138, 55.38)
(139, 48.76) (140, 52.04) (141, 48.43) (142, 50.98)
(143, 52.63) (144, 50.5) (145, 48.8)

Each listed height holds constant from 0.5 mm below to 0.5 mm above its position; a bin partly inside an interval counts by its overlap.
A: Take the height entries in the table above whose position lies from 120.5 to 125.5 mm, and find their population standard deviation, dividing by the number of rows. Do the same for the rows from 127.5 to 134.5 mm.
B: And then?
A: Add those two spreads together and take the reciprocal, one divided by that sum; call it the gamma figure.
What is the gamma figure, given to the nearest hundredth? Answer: 0.26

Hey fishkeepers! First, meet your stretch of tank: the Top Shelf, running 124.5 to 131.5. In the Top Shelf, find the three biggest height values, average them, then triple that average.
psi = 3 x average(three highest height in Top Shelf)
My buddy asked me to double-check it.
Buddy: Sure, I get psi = 192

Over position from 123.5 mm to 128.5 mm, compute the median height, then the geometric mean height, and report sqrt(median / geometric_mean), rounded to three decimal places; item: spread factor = 0.988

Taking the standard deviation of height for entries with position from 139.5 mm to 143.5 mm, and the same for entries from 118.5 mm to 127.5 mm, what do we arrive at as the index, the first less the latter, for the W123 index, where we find -1.4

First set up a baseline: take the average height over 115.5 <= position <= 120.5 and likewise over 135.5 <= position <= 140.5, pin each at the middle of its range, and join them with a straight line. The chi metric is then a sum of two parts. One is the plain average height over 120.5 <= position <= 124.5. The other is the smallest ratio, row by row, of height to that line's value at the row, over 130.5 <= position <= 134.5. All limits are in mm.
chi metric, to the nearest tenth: 62.2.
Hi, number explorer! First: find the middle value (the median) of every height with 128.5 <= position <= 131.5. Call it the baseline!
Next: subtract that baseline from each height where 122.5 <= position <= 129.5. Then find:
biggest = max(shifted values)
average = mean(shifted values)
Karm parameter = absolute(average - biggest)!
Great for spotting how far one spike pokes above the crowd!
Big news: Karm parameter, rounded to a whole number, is 5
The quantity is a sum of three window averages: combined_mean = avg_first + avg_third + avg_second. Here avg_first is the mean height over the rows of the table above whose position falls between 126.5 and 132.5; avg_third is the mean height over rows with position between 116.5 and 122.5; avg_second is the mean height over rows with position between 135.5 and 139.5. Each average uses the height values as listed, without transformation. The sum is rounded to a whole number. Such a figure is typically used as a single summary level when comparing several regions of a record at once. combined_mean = 181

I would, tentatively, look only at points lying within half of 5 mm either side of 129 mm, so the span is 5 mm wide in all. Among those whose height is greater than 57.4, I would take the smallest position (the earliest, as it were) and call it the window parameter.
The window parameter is 127 mm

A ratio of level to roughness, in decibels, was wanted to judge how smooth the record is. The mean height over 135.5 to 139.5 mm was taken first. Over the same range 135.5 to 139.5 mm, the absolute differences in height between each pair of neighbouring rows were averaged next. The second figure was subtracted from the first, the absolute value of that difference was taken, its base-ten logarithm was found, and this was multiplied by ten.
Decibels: 17.0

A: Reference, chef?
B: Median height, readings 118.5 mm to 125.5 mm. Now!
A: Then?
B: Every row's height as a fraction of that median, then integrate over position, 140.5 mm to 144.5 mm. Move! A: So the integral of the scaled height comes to 3.3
